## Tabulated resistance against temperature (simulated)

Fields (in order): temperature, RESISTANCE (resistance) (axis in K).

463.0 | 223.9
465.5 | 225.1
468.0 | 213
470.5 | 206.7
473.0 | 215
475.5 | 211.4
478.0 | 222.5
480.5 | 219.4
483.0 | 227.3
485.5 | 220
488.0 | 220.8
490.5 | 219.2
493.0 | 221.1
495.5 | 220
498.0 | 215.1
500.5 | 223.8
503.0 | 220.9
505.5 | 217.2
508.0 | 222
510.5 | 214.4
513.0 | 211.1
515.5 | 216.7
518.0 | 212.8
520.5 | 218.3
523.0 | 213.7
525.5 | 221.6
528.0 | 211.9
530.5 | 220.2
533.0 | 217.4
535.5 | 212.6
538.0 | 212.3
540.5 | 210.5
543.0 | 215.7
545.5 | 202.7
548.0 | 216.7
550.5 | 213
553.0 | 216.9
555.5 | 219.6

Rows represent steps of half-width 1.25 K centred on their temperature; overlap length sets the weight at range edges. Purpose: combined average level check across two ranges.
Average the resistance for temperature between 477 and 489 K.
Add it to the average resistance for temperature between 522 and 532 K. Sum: 439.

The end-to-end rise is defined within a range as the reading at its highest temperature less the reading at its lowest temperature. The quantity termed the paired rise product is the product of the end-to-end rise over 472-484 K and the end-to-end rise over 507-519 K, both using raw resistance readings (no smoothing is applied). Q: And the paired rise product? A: -113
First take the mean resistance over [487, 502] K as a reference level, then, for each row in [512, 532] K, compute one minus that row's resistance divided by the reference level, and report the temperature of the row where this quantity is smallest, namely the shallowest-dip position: 525.5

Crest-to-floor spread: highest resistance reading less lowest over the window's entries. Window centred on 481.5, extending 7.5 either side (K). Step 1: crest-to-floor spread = 16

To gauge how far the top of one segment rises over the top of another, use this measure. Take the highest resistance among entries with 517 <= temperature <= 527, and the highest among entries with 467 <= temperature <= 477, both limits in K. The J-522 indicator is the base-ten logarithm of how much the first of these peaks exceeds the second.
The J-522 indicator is 0.82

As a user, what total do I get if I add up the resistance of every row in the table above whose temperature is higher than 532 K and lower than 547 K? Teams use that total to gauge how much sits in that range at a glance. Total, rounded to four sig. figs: 1271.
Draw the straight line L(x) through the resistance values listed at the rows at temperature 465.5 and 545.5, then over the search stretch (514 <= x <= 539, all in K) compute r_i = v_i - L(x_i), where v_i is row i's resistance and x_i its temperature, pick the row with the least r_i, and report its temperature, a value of 518.0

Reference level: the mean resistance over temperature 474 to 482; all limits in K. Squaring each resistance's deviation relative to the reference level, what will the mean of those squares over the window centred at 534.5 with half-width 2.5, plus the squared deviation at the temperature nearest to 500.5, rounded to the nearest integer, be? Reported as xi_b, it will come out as 50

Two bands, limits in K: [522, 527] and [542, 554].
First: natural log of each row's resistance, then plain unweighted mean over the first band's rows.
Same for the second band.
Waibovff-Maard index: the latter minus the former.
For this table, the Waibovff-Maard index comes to -0.022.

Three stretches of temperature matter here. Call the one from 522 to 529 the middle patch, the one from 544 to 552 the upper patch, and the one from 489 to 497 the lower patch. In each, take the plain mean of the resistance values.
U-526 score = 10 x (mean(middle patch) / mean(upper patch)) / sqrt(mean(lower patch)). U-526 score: 0.690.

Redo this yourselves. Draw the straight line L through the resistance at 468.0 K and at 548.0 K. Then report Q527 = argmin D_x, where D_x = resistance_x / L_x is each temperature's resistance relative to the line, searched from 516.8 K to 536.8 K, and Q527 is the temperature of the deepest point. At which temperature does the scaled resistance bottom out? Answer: 528.0 K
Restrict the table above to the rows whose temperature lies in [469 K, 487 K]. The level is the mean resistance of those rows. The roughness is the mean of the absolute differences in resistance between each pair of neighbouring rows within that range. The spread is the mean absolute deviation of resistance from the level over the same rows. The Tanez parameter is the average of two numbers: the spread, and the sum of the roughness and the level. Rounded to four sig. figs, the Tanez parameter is 114.9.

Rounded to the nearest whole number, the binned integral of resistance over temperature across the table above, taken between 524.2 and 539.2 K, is 3240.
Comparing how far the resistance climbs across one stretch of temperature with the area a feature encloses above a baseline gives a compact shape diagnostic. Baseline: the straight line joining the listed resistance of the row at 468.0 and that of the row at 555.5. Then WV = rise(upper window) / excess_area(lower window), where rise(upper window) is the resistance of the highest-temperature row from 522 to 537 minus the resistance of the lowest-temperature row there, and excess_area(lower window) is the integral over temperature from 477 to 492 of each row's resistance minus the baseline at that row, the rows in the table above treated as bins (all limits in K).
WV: -0.01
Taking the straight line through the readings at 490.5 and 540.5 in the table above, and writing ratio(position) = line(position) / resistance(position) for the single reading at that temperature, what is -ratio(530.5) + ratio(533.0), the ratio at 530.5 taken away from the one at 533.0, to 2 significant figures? 0.010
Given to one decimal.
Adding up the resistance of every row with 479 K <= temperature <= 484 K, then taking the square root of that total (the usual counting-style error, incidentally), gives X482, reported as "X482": 21.1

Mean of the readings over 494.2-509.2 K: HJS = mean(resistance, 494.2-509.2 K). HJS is 220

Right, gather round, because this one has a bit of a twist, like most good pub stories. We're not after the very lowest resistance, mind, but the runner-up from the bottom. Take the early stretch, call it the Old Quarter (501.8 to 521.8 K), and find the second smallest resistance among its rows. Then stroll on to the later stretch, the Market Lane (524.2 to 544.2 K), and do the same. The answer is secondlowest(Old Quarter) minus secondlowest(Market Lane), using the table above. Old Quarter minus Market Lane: 1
